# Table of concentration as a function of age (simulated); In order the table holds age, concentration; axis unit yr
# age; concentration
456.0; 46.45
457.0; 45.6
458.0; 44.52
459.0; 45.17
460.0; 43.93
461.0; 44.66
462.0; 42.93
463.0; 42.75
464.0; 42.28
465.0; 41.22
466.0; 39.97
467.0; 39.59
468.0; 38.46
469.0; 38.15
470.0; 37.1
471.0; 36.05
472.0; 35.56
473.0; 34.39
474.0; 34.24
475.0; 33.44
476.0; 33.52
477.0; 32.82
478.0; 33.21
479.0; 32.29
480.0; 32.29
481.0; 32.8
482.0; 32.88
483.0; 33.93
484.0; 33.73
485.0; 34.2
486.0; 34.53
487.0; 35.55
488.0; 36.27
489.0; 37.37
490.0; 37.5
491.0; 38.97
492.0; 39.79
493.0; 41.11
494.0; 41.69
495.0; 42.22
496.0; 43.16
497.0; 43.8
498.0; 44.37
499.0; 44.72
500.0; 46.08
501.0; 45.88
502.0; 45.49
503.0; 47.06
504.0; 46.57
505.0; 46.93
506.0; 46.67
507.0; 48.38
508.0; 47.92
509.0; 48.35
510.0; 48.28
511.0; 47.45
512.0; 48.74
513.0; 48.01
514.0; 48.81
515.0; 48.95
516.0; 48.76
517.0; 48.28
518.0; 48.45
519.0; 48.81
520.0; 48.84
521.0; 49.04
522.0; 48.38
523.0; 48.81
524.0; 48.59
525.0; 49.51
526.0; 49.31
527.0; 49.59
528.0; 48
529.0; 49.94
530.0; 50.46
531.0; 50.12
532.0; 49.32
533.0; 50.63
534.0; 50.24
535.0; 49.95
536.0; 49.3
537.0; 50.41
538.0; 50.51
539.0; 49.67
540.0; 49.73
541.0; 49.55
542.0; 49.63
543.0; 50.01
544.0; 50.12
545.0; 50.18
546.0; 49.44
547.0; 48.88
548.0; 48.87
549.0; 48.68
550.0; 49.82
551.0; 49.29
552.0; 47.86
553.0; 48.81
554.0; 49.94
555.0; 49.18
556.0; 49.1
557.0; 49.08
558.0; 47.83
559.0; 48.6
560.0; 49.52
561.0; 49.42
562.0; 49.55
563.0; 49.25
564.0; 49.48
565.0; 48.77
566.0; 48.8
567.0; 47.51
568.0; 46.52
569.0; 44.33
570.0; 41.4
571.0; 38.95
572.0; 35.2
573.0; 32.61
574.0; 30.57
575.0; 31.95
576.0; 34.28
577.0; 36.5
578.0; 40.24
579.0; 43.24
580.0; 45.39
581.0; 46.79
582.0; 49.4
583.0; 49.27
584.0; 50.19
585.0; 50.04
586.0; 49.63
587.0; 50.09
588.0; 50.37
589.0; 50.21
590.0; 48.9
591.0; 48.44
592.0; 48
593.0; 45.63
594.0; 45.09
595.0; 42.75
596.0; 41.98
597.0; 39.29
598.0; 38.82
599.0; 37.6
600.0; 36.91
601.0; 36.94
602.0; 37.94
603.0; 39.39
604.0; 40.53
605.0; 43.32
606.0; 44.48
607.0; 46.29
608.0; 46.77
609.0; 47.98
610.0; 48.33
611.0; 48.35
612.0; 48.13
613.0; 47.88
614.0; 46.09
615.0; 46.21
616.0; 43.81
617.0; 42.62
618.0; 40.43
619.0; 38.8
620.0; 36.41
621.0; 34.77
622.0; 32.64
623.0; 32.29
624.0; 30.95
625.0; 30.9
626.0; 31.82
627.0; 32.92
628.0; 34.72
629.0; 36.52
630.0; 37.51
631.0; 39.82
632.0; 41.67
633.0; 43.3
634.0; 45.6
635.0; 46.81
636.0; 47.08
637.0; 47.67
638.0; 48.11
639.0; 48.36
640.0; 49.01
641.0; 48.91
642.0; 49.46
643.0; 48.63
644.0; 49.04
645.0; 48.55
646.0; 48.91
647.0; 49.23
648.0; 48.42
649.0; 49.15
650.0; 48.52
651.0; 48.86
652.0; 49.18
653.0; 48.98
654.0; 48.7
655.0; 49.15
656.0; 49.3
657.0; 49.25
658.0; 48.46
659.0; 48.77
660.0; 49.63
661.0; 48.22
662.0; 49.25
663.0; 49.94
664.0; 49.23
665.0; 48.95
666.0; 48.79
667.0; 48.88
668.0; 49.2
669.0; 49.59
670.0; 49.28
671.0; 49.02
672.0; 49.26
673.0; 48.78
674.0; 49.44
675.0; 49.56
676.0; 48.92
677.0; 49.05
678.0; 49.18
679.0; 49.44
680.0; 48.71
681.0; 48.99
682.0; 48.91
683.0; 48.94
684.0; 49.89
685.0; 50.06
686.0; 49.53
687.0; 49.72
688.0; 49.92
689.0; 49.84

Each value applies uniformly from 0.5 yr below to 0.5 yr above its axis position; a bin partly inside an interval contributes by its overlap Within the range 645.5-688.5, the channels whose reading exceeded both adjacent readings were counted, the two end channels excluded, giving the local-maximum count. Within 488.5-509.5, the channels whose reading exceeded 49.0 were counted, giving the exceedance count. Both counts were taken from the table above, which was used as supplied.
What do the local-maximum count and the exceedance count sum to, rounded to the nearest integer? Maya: 12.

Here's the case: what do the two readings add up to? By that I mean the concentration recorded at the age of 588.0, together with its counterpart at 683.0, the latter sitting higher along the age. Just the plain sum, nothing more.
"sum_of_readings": 99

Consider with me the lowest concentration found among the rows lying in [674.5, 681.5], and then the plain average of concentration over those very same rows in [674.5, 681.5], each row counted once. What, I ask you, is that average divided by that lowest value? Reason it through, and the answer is 1.01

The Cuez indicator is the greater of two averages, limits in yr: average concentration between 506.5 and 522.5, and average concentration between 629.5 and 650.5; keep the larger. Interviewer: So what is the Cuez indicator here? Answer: 48.5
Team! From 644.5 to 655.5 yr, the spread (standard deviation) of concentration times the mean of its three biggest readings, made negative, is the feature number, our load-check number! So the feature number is -14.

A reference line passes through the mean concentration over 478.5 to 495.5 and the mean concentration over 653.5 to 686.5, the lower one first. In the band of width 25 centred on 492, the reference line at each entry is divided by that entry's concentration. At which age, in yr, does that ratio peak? 480.0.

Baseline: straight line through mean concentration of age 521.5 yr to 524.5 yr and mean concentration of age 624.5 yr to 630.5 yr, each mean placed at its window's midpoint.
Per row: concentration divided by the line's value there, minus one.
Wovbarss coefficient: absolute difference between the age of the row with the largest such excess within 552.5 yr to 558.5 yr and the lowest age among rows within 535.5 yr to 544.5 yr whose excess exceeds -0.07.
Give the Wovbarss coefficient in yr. 18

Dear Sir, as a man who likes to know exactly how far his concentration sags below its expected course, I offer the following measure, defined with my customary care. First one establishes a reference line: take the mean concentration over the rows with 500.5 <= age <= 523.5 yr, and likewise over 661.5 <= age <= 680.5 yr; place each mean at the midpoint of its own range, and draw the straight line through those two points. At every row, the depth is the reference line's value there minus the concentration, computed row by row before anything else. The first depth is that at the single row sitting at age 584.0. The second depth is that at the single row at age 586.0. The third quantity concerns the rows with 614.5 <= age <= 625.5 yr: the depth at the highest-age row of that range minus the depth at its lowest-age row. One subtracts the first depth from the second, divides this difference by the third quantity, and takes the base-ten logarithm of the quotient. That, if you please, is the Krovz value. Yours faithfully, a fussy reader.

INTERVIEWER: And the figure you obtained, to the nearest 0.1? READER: -1.4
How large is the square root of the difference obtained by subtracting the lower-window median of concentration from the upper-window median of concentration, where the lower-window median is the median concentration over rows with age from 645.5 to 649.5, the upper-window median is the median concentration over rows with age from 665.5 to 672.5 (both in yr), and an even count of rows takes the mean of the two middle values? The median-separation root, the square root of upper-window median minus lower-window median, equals 0.41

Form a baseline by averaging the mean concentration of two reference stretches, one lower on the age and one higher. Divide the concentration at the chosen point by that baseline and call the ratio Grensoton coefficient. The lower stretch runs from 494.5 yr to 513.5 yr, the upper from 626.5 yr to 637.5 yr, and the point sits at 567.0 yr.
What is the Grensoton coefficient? 1.09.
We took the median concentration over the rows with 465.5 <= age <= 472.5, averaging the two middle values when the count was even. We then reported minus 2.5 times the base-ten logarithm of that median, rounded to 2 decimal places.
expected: -3.95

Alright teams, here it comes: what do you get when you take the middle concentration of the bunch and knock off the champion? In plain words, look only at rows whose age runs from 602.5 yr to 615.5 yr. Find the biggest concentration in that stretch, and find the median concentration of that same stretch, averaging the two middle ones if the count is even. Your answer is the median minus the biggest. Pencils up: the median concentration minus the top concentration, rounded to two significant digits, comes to -2.1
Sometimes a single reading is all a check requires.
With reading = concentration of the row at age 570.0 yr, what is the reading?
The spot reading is 41.4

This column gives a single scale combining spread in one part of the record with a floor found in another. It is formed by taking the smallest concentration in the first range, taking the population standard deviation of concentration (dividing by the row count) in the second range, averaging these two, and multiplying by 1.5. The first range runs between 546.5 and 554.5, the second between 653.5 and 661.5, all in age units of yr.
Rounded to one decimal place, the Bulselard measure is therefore 36.2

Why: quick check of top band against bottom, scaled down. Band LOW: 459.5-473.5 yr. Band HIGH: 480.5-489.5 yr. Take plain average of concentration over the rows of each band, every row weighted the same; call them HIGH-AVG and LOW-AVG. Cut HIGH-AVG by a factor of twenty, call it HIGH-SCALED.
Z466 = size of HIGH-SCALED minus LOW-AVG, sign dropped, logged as 38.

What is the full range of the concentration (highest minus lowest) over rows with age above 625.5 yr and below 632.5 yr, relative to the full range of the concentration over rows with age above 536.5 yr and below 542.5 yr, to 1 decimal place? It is 10.3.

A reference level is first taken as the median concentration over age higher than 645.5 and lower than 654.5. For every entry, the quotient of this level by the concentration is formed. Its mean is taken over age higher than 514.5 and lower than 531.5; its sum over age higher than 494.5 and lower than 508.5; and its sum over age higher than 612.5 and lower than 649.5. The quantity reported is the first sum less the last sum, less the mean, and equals -30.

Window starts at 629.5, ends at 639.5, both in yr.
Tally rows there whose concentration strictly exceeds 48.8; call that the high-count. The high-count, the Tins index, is 0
